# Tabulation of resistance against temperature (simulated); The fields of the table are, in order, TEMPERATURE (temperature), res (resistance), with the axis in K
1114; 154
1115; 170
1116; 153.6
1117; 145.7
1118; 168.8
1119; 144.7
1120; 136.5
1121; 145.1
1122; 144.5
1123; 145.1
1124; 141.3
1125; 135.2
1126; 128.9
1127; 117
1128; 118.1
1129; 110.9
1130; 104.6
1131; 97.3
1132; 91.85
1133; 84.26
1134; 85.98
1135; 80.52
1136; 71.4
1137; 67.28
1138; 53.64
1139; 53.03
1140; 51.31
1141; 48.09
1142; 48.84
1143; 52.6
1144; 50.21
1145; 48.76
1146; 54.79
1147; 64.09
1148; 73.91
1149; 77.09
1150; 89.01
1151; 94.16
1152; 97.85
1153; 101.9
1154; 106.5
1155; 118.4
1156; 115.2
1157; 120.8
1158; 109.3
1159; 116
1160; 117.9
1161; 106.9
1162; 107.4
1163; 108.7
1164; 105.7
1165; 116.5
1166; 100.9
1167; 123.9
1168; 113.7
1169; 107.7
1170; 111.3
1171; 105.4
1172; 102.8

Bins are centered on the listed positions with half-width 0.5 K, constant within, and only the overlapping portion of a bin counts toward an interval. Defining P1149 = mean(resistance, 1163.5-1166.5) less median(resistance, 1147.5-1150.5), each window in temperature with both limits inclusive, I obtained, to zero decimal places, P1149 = 31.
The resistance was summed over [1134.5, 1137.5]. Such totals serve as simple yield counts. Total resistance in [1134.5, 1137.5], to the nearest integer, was 219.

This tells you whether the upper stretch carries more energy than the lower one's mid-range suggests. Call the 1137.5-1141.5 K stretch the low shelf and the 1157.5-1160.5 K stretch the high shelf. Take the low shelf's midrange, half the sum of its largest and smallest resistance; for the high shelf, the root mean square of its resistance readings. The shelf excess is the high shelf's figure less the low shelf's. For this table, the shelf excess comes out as 64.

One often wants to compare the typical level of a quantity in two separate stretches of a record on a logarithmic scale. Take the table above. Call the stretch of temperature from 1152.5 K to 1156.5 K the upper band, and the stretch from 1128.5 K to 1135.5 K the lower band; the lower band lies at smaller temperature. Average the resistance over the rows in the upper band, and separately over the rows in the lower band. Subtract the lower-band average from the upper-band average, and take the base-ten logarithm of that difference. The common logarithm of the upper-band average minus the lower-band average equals 1.2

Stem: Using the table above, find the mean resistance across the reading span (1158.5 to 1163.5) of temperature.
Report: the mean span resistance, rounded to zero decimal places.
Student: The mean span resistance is 111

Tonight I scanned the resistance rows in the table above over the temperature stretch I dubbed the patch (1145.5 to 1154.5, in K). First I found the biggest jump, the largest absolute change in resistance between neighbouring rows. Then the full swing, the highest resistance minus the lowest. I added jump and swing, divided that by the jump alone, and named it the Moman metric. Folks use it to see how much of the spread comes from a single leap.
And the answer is 5.3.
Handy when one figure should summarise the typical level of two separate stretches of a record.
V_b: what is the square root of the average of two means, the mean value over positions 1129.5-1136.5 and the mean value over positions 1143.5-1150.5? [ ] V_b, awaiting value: 8.8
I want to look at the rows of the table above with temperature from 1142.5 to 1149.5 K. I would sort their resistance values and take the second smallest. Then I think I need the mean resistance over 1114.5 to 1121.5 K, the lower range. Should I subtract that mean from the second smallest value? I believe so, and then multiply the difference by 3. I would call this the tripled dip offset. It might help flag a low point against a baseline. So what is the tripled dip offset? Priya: -306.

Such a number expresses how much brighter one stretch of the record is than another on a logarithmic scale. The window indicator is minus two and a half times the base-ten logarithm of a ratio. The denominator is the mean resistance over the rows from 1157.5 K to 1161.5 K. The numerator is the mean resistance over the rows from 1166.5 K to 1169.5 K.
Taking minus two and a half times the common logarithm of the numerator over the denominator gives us 0.0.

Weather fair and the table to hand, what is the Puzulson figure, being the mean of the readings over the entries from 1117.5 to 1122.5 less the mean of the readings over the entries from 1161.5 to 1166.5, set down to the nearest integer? 40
